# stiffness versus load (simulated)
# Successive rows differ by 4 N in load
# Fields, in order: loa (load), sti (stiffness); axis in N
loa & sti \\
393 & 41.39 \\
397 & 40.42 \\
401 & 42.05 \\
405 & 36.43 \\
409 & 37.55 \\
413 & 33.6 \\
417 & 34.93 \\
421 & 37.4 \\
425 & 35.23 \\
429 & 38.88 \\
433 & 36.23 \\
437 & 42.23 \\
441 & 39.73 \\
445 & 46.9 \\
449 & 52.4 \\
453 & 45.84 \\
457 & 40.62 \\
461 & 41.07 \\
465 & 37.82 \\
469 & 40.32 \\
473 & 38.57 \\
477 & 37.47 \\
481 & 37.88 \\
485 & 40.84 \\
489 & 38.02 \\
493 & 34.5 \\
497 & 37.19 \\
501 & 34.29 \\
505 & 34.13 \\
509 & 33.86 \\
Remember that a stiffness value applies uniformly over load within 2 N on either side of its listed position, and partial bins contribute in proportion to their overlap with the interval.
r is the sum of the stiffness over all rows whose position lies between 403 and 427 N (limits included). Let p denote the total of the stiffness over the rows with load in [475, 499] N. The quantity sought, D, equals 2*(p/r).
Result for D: 2.10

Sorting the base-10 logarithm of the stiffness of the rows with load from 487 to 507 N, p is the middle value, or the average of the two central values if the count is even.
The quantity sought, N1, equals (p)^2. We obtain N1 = 2.36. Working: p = 1.538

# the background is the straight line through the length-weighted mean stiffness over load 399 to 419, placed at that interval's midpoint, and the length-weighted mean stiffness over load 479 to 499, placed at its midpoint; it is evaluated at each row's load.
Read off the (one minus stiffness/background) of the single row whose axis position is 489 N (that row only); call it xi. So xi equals -0.01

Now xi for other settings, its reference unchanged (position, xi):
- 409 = -0.02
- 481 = -0.01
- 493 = 0.09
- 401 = -0.14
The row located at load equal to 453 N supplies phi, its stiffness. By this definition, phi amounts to 45.84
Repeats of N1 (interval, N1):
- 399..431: 2.46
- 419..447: 2.53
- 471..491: 2.50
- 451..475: 2.58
